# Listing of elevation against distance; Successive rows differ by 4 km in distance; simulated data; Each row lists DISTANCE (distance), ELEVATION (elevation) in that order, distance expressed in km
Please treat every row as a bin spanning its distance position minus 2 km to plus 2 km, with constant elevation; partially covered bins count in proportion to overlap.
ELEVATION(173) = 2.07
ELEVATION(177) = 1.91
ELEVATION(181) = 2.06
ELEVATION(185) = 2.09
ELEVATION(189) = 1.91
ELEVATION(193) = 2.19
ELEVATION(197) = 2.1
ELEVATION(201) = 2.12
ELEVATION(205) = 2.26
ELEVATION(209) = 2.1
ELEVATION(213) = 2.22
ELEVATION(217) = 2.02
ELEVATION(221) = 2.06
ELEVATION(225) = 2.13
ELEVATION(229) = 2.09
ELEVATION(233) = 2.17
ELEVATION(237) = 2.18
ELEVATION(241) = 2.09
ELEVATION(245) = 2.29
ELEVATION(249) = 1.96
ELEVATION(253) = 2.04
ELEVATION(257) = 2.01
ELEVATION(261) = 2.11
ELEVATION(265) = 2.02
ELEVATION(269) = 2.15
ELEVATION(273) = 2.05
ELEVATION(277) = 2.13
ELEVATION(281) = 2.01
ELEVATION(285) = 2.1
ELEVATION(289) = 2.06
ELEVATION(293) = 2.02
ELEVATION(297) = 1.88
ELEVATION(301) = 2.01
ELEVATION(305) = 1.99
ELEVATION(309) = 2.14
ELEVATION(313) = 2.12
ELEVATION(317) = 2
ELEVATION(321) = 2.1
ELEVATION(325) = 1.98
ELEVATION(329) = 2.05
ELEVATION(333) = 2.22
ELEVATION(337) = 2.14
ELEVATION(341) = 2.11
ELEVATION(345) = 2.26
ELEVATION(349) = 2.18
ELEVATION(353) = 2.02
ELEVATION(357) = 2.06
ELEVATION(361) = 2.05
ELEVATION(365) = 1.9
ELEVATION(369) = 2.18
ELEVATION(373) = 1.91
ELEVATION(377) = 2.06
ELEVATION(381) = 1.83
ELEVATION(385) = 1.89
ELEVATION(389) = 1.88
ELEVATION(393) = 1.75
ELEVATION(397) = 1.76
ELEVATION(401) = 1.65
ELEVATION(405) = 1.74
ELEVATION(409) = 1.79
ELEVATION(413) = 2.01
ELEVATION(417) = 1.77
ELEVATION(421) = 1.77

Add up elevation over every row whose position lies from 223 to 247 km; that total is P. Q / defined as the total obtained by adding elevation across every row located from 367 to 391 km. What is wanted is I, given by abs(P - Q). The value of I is 1.2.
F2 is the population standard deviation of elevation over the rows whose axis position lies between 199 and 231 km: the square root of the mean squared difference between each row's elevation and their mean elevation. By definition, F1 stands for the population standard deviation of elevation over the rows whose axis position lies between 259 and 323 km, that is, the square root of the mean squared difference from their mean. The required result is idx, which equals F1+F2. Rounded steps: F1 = 0.07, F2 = 0.074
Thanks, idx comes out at 0.14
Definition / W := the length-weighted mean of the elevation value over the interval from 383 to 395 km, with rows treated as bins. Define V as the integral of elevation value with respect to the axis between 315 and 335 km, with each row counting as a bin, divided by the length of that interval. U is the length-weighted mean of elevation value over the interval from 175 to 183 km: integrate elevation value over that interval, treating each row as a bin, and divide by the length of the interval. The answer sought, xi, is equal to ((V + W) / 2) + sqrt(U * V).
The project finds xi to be 3.98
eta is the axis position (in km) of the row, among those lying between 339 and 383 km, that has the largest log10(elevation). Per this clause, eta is 345 km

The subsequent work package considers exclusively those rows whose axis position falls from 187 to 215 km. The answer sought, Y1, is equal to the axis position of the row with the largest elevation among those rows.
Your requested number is 205 km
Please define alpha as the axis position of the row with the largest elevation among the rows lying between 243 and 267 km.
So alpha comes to 245 km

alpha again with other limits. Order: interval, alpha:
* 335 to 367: 345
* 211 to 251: 245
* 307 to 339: 333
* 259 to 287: 269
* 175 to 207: 205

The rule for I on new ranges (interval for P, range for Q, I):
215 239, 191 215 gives 0.3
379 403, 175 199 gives 1.5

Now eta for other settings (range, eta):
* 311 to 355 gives 345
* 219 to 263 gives 245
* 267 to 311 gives 269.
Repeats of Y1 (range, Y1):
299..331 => 309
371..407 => 377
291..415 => 345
